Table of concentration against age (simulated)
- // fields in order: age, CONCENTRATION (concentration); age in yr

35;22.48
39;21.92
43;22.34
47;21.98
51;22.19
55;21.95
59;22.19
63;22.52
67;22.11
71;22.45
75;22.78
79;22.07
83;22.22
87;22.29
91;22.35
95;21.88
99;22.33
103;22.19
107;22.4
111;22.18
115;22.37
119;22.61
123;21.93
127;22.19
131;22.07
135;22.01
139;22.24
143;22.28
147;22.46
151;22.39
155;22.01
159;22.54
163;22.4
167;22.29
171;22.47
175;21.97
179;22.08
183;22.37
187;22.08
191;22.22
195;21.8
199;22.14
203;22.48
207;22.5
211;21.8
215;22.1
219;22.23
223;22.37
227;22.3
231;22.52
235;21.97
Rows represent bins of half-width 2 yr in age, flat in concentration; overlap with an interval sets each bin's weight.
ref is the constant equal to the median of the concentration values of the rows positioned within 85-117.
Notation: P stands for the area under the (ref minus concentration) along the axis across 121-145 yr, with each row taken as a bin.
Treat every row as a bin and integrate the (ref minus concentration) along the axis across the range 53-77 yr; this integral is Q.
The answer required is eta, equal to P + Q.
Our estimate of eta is 4.00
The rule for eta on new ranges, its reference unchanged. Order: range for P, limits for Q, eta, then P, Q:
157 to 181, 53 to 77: -0.12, 0.4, -0.6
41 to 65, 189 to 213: 6.44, 2.8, 3.7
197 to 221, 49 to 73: 4.24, 2.4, 1.8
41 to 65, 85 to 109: 4.44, 2.8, 1.7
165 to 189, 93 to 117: 4.44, 2.4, 2.0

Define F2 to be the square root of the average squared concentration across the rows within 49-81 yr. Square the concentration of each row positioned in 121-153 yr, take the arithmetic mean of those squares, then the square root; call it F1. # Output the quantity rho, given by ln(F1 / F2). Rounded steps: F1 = 22.2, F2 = 22.3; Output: -0.004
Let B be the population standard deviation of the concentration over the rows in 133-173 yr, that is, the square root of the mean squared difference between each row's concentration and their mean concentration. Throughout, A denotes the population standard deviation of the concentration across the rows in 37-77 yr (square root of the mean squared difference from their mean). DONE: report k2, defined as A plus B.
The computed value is 0.44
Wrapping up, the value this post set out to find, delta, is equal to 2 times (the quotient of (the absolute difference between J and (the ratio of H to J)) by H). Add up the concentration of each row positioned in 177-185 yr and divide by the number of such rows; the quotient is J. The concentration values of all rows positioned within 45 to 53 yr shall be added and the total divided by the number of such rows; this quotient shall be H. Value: 1.92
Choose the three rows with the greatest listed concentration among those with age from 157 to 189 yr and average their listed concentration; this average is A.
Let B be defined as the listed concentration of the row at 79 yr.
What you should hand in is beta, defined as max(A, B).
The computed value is 22.5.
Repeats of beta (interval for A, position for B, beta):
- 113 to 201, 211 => 22.5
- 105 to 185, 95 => 22.5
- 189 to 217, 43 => 22.4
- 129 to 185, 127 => 22.5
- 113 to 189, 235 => 22.5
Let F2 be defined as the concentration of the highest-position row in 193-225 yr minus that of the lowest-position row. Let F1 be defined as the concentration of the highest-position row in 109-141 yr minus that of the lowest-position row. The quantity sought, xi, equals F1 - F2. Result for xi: -0.5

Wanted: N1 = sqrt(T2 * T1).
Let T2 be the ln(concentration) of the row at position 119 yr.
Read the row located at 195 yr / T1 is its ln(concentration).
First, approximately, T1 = 3.08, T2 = 3.12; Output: 3.10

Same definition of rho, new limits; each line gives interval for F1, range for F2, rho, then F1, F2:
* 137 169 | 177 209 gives 0.005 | 22.3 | 22.2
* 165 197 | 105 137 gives -0.003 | 22.2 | 22.2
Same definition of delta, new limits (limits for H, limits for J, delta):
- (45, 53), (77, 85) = 1.92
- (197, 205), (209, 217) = 1.88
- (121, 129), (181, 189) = 1.92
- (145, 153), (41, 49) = 1.89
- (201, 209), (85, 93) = 1.90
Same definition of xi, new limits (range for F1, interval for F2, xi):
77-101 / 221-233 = 0.1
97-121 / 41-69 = 0.5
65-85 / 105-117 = 0.1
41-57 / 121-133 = -0.5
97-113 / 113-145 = -0.1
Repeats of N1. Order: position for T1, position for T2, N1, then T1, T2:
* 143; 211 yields 3.09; 3.10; 3.08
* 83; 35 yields 3.11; 3.10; 3.11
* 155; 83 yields 3.10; 3.09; 3.10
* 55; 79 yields 3.09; 3.09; 3.09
